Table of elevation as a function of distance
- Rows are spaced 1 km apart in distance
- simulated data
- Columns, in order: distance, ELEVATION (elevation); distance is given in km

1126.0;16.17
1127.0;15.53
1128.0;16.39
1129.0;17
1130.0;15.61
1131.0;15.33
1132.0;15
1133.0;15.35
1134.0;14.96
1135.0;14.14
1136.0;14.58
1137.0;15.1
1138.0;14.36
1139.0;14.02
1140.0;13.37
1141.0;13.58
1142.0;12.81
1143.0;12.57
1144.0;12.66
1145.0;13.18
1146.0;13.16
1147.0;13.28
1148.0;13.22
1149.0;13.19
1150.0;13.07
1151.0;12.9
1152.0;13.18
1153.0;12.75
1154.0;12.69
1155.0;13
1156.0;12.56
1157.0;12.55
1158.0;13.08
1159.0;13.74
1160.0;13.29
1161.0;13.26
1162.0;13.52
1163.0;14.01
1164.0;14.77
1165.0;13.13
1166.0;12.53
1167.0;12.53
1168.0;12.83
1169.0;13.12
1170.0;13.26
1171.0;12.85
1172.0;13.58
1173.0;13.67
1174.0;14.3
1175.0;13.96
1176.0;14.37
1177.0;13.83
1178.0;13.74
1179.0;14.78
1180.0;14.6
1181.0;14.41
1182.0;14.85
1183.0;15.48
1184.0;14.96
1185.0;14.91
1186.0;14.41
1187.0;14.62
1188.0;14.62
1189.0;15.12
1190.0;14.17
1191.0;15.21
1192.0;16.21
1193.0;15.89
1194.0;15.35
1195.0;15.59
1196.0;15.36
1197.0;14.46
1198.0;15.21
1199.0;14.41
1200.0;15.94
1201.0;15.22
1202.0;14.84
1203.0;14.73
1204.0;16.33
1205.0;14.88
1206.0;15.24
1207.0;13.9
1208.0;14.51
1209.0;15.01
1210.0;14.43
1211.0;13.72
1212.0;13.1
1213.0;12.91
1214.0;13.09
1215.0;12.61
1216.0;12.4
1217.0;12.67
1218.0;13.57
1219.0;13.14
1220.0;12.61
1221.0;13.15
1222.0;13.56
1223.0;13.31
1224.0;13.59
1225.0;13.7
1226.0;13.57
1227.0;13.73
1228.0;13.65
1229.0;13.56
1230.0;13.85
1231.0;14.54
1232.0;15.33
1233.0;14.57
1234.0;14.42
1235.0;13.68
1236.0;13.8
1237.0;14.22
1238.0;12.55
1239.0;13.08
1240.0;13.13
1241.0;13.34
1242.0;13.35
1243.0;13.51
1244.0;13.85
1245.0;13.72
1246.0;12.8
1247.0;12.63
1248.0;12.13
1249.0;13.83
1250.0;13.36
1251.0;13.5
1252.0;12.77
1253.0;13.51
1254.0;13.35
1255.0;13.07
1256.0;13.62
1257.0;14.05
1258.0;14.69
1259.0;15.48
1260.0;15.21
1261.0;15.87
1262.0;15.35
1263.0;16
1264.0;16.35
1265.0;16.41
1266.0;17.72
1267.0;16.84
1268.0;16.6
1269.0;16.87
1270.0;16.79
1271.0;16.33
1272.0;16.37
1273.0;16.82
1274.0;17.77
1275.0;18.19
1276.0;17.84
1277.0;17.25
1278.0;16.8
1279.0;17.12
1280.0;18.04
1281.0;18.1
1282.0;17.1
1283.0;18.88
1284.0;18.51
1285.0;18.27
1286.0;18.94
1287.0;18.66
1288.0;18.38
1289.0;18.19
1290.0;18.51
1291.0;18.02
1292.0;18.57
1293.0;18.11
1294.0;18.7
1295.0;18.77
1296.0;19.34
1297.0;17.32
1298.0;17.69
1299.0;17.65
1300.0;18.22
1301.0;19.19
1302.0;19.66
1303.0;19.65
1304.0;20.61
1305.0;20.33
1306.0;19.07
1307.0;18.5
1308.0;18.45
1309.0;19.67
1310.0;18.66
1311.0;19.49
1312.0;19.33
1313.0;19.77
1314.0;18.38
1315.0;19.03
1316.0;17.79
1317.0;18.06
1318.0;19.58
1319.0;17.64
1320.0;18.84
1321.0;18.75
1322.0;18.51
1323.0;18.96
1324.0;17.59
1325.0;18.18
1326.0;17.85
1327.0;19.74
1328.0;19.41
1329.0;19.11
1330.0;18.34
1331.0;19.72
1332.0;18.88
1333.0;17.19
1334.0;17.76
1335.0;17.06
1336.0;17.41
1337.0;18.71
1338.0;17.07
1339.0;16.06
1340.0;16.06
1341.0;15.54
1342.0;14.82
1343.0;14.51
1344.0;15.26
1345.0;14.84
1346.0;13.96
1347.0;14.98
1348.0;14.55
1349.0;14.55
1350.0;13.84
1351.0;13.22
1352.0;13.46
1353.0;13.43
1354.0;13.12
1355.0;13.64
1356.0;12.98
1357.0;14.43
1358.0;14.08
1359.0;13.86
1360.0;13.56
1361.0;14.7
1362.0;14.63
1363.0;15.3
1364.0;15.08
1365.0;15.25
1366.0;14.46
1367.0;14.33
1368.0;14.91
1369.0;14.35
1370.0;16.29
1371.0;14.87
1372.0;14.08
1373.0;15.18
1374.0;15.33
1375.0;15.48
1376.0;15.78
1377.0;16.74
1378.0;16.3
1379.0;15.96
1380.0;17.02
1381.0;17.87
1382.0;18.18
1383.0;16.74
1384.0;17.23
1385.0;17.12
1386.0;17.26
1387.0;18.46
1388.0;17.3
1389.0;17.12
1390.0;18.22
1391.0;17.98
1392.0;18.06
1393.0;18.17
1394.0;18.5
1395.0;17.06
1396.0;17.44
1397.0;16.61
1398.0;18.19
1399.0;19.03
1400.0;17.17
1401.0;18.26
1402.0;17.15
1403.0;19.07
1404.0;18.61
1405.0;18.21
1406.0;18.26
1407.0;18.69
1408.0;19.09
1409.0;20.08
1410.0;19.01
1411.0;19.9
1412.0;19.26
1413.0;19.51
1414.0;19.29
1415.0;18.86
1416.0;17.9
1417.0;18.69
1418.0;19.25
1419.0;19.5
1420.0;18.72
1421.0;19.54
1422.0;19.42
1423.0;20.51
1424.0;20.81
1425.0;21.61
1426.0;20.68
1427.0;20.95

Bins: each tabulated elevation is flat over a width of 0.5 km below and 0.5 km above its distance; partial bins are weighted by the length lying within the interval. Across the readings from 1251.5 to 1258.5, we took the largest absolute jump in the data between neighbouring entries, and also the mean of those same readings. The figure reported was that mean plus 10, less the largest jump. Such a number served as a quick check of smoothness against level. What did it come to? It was 22.8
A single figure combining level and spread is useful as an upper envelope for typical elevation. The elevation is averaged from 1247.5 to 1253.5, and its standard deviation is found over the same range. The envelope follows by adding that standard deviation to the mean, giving 14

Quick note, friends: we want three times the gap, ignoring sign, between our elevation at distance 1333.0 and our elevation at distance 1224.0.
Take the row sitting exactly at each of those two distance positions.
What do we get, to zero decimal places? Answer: 11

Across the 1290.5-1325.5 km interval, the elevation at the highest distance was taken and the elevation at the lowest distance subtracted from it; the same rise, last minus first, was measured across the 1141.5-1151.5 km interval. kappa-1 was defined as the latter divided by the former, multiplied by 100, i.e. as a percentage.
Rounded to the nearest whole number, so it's 56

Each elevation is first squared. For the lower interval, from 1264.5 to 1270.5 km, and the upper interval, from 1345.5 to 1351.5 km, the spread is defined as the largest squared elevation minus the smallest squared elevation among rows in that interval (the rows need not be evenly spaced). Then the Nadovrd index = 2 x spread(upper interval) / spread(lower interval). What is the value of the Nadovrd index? 2.2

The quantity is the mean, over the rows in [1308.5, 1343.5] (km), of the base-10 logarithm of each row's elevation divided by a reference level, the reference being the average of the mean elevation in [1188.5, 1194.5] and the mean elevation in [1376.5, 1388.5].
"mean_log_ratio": 0.045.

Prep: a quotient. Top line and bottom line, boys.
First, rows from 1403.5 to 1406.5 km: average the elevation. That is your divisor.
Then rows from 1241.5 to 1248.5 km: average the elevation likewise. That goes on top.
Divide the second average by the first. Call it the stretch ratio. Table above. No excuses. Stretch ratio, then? 0.72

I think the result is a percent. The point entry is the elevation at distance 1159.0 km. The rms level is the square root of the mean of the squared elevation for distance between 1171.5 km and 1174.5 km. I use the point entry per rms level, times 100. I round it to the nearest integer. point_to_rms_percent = 99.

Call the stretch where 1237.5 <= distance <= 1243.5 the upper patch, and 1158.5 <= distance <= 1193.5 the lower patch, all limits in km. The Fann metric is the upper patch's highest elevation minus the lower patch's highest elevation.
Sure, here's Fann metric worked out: -2.7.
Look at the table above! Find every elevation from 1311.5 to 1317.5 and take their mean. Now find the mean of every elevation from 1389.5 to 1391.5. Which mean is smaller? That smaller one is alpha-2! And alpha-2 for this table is 18.1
